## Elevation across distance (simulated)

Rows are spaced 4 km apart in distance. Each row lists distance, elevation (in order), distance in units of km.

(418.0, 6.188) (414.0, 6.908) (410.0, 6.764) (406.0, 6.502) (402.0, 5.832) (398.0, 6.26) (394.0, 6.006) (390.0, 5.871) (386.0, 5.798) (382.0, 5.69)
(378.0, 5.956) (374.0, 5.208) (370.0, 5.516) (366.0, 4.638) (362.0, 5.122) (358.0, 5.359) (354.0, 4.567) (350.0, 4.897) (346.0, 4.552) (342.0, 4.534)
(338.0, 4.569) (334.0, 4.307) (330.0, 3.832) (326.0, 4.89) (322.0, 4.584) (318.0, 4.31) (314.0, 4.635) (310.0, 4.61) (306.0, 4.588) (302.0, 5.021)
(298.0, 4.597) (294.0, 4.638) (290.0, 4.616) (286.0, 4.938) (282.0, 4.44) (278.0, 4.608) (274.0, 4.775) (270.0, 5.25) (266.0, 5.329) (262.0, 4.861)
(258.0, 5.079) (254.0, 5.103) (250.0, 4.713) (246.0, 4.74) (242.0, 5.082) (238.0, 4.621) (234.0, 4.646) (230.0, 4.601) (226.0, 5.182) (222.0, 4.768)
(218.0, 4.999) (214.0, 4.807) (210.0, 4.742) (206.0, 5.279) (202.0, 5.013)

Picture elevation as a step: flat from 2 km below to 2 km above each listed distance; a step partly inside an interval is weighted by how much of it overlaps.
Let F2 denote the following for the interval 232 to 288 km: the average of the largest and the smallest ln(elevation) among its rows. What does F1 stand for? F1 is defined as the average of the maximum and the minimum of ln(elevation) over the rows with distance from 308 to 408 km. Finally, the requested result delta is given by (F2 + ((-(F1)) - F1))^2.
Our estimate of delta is 2.7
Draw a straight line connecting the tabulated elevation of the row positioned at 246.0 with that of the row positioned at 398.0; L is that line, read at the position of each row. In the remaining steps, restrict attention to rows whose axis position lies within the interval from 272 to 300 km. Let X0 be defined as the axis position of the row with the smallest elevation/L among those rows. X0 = 282.0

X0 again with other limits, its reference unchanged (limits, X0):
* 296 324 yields 318.0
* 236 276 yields 274.0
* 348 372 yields 366.0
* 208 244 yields 238.0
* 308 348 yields 330.0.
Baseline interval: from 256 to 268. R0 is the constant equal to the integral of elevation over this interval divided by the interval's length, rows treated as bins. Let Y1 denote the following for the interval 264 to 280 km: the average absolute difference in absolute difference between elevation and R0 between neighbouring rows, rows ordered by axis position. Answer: 0.13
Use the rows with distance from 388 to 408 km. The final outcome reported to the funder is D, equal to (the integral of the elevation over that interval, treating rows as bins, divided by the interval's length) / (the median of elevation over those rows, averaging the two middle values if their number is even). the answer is 1.01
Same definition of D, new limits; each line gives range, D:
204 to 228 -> 1.01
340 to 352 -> 1.02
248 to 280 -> 1.00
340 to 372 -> 1.03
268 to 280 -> 1.02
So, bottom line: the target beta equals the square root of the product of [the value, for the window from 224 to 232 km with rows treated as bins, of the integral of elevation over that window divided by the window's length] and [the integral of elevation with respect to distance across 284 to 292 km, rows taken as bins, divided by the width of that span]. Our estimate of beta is 4.83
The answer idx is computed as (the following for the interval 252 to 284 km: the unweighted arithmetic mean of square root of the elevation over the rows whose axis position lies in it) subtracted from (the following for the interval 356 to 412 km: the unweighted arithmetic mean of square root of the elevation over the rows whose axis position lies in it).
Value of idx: 0.18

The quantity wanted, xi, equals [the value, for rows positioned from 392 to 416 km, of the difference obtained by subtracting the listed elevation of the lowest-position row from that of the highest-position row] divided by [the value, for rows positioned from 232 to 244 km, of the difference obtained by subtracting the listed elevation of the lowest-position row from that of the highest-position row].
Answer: 2.1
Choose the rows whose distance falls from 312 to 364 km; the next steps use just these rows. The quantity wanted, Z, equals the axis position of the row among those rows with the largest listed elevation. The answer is 358.0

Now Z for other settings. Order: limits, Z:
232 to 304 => 266.0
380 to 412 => 410.0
